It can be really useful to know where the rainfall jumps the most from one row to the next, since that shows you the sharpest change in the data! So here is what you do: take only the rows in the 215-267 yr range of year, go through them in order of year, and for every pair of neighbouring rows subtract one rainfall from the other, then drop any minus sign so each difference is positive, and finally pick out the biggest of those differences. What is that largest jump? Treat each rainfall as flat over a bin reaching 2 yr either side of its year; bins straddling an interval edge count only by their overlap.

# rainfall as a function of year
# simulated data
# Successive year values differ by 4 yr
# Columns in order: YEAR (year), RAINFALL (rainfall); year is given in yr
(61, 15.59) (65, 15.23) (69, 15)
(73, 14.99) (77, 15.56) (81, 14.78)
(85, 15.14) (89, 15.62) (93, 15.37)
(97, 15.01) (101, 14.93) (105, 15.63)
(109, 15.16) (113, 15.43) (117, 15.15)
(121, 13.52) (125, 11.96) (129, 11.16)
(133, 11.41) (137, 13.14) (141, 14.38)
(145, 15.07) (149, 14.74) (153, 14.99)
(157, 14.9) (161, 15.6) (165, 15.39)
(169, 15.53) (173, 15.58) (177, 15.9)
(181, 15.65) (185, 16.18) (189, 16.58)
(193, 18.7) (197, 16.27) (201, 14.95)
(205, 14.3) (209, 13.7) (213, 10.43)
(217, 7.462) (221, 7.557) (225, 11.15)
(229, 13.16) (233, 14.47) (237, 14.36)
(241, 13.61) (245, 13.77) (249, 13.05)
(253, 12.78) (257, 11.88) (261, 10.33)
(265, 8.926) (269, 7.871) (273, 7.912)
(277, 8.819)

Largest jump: 3.6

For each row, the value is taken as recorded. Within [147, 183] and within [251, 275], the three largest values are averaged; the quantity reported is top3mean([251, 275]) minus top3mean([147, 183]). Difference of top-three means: -4.1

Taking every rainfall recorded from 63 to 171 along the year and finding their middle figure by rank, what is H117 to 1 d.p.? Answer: 15.0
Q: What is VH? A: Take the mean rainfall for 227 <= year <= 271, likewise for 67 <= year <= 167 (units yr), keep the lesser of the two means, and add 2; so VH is 14.2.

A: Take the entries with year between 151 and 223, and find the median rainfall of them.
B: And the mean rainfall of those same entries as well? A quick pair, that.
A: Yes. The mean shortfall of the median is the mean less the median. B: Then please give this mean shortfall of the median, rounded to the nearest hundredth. -1.03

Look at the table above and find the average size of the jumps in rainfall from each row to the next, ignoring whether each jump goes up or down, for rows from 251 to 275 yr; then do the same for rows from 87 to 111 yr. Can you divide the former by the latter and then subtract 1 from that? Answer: 1.7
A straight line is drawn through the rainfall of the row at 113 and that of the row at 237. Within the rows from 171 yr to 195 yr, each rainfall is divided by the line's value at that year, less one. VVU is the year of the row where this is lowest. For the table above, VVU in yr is 173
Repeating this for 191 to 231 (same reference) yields 217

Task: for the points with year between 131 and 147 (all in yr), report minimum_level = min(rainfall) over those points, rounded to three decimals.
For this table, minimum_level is 11.410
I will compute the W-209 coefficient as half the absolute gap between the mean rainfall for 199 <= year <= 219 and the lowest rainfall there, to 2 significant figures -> 2.4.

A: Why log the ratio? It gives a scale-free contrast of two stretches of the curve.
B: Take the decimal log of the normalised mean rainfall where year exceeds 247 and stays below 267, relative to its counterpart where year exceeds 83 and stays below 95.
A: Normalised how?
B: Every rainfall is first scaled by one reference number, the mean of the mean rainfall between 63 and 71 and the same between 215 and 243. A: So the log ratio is -0.13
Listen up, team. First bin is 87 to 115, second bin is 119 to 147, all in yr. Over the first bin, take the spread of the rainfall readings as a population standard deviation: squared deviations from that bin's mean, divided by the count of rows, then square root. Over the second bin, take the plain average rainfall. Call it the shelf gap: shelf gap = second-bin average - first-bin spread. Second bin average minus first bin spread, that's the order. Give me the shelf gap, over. 12.7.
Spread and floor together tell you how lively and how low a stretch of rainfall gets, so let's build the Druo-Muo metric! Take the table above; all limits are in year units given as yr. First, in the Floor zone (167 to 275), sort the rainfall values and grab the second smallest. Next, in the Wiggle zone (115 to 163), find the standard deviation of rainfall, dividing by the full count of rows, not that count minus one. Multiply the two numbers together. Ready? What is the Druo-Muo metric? 11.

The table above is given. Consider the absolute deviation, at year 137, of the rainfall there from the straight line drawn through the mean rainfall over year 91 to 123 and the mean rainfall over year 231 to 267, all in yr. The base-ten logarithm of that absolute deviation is 0.1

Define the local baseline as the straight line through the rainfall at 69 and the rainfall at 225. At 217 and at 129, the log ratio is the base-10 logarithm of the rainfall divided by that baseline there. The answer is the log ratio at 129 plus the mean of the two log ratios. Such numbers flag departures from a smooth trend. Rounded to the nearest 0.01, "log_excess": -0.22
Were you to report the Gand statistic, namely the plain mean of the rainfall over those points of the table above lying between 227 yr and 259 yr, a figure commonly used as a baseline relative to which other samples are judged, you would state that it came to 13.4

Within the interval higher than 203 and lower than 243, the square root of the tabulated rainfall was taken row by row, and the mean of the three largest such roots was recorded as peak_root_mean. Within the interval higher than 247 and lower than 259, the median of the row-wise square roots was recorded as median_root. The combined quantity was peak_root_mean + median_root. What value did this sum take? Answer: 7.37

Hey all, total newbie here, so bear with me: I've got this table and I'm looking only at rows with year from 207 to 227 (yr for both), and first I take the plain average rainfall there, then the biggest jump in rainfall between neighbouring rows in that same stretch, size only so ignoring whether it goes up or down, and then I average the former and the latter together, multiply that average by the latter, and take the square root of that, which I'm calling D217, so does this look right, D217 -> 4.95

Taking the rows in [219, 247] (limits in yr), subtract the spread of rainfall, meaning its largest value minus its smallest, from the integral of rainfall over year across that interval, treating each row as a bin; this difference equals 345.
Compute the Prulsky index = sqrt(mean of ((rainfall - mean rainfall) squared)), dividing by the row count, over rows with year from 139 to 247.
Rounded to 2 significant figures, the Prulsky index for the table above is 2.5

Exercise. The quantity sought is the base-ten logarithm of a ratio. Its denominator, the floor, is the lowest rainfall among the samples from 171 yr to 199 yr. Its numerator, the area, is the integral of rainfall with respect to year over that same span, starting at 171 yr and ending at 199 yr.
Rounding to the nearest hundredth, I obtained 1.47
